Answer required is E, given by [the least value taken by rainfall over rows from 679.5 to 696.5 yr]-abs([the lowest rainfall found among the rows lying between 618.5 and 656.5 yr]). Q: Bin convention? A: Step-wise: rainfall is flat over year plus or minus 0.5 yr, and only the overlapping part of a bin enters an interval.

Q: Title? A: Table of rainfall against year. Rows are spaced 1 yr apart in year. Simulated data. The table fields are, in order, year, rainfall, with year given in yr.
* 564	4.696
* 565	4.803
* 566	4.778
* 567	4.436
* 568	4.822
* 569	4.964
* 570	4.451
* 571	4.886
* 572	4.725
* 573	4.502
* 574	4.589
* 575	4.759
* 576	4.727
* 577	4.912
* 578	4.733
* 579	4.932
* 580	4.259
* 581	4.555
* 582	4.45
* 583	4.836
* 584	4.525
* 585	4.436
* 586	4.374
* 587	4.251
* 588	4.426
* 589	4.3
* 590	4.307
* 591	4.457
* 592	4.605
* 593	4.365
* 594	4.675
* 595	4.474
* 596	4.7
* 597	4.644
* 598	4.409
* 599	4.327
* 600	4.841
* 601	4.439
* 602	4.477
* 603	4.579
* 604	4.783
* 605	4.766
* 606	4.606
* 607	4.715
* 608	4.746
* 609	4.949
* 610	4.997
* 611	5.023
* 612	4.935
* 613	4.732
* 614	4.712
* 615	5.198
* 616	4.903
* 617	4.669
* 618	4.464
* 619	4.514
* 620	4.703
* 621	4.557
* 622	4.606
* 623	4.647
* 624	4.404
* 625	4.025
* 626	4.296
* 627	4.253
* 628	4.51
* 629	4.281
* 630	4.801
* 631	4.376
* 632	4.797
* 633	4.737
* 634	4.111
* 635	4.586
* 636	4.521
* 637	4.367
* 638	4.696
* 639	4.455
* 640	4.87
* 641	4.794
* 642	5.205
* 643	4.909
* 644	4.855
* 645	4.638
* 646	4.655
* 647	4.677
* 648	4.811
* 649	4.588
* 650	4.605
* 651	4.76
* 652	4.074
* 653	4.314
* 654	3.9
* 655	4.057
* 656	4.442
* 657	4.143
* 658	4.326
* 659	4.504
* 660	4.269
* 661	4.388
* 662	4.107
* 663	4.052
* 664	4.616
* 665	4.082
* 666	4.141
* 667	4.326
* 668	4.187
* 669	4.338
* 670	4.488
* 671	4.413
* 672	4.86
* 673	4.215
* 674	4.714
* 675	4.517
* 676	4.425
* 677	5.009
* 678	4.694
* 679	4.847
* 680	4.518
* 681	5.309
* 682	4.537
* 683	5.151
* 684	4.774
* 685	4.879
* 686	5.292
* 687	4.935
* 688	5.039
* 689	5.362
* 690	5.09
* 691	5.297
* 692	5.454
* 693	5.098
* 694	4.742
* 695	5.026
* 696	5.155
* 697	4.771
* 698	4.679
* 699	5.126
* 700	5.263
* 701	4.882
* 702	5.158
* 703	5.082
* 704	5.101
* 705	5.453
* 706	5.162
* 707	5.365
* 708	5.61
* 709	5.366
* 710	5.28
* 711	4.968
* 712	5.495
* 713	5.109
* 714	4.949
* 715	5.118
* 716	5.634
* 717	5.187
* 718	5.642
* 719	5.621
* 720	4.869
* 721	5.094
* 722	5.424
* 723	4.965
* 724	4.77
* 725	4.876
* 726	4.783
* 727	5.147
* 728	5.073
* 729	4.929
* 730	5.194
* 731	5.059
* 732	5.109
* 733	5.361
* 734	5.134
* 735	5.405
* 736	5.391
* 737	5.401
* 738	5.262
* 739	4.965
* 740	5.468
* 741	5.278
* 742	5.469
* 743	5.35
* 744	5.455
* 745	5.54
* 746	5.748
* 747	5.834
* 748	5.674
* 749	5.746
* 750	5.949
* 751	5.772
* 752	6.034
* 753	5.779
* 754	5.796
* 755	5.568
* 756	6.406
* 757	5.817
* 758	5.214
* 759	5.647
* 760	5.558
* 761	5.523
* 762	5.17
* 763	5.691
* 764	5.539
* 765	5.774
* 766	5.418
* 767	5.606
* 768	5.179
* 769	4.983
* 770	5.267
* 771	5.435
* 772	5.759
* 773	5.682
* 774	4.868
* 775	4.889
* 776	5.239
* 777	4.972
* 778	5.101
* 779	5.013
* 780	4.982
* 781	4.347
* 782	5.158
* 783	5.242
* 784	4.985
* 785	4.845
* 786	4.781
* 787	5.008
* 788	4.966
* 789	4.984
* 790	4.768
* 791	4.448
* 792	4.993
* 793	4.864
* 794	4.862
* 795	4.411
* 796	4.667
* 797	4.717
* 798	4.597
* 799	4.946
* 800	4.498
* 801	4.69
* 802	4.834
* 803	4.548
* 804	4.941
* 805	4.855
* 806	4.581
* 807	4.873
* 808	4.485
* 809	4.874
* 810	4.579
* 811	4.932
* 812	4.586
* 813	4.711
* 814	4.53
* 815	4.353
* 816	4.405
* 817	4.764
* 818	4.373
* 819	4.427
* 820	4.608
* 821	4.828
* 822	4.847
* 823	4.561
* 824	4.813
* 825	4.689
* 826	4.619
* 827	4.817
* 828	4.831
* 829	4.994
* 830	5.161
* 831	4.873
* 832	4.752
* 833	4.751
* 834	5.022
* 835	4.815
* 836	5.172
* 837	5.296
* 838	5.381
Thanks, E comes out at 0.6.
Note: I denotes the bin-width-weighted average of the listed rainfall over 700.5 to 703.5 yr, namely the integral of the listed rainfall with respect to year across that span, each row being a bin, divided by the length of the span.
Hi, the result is 5.0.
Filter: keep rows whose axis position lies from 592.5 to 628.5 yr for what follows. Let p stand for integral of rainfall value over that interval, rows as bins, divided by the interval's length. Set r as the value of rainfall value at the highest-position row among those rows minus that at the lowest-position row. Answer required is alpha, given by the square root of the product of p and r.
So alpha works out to 0.82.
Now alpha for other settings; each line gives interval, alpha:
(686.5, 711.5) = 0.41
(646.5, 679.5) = 0.87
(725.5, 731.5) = 1.18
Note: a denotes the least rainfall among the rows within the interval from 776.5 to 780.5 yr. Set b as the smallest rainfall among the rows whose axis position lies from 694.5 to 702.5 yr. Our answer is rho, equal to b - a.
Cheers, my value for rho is -0.3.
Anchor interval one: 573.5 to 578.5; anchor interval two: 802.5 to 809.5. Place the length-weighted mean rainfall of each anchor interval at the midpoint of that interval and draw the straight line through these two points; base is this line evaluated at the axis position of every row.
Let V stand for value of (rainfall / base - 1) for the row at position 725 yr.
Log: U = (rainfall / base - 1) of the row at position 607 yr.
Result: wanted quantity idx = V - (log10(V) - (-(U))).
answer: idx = 1.57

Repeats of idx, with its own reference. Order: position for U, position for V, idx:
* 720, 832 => 2.44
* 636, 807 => 1.62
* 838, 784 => 1.20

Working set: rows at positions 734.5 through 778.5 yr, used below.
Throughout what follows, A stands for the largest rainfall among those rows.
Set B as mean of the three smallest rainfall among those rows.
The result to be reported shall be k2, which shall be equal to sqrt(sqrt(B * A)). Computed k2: 2.37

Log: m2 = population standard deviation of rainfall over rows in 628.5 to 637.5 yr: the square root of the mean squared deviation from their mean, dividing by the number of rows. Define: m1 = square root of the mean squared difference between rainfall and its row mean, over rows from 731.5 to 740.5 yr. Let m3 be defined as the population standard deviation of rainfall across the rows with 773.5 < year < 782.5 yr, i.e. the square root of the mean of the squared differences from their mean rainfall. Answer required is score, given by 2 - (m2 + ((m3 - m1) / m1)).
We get 1.3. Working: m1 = 0.161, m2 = 0.230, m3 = 0.24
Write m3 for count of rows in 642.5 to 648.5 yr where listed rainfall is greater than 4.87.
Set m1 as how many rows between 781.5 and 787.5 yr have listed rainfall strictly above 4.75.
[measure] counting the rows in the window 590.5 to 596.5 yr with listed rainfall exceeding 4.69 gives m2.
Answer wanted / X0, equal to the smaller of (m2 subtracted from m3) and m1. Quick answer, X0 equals 0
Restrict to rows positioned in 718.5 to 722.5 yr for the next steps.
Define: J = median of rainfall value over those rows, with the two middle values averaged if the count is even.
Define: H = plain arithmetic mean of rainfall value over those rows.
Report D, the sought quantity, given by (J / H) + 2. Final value 3.001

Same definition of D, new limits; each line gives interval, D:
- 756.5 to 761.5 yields 3.001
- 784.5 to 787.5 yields 2.993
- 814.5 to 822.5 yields 2.987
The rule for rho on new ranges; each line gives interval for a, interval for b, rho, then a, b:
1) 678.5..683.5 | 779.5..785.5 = -0.2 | 4.518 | 4.347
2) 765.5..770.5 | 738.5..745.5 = 0.0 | 4.983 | 4.965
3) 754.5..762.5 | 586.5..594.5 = -0.9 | 5.17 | 4.251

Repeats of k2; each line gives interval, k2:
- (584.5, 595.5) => 2.12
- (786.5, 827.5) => 2.16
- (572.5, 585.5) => 2.16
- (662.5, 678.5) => 2.13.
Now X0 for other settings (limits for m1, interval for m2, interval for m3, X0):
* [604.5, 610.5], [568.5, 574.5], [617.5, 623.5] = -3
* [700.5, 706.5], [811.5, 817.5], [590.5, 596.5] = -2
